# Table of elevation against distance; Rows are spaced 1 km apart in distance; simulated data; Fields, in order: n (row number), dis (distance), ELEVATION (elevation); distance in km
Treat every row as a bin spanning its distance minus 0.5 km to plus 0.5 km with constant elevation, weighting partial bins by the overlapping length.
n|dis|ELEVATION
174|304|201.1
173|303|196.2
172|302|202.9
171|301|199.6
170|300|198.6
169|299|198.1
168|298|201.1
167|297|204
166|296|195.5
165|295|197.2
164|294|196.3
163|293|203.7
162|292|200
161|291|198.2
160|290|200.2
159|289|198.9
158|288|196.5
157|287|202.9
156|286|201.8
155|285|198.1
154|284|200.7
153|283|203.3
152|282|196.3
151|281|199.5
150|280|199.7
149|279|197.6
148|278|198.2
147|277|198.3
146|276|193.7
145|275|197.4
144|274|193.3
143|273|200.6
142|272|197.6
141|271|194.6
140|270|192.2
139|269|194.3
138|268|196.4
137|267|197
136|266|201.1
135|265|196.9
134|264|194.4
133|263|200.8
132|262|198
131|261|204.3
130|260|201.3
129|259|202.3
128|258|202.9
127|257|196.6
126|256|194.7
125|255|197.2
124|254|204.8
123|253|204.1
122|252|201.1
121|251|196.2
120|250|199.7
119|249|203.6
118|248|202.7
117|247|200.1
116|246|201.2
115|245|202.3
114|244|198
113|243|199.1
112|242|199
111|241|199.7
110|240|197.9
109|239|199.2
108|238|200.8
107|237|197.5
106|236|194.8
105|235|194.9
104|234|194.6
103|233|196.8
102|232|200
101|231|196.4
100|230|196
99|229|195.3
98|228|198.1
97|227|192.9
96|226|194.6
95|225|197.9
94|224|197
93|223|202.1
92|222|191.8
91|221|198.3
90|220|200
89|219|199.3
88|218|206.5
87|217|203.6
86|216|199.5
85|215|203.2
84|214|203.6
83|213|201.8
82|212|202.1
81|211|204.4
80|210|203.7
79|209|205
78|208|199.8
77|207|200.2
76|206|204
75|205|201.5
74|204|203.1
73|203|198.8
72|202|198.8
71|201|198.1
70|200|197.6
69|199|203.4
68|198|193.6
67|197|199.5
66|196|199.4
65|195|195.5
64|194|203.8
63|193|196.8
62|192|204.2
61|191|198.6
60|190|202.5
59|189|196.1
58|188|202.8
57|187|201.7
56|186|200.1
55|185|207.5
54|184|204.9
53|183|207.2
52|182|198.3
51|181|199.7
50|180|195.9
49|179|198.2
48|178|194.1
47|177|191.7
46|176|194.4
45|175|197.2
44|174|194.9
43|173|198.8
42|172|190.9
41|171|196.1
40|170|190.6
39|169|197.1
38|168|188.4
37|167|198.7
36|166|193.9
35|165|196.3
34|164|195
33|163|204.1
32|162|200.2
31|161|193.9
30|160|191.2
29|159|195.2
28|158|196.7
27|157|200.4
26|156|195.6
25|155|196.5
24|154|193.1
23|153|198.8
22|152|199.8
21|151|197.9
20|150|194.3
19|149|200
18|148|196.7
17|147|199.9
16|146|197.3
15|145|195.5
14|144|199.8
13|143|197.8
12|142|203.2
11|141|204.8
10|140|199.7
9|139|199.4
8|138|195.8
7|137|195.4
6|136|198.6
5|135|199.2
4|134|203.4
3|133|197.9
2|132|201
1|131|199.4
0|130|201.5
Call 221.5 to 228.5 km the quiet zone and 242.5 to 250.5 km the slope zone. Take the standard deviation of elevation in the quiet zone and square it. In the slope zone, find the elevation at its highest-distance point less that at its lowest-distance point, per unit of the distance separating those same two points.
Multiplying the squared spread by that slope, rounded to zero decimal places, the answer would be 1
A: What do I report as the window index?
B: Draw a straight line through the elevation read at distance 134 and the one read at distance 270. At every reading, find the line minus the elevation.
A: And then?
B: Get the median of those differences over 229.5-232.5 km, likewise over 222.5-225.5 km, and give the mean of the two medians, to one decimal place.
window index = -1.5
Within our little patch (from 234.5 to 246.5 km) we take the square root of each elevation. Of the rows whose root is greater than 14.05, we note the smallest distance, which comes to 237 km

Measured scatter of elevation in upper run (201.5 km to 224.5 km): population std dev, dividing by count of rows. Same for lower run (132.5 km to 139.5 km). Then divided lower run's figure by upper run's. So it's 0.8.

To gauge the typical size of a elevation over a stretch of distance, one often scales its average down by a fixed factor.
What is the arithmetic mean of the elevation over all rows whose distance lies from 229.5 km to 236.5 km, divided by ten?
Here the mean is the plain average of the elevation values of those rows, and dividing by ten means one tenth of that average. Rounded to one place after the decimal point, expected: 19.6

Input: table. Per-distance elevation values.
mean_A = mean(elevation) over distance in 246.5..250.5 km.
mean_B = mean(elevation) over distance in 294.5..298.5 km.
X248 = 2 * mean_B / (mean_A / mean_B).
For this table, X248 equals 395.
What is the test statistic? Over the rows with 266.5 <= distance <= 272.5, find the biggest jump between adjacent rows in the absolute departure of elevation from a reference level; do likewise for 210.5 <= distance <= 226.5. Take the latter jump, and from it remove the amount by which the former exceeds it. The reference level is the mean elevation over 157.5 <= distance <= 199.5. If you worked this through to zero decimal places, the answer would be 11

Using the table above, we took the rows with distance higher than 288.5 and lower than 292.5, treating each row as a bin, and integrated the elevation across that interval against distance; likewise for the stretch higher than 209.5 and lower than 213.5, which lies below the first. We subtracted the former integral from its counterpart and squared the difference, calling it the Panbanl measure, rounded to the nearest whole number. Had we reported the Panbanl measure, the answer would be 216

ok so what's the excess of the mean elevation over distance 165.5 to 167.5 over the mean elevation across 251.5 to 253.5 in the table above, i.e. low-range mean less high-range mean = -6.3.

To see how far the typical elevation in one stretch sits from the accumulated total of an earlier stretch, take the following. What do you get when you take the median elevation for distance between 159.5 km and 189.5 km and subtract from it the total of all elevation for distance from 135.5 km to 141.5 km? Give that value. -997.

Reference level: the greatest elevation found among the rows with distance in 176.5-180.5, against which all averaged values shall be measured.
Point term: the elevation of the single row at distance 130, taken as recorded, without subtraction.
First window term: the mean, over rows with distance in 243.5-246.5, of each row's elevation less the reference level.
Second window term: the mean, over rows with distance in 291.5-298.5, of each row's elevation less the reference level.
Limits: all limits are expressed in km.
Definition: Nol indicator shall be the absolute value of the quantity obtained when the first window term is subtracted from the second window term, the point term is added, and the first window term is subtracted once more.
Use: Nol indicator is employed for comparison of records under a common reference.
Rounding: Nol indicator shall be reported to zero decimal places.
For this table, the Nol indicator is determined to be 198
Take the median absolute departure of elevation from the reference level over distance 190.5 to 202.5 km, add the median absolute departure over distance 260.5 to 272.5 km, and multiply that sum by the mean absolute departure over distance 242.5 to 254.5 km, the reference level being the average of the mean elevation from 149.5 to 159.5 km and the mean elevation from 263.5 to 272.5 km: 21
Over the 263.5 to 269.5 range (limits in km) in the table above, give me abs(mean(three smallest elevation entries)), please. 195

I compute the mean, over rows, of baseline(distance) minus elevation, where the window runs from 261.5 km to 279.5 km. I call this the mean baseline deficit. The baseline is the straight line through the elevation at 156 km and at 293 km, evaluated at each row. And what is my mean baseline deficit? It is 6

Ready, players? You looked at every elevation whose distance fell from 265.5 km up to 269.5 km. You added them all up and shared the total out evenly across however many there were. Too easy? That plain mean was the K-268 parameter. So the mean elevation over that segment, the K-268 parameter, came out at 197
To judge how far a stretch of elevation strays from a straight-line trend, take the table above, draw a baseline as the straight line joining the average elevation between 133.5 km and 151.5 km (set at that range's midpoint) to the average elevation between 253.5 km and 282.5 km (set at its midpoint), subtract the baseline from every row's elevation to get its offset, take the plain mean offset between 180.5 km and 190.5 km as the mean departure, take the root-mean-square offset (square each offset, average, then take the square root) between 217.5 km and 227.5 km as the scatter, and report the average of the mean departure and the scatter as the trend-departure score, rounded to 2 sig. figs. 3.8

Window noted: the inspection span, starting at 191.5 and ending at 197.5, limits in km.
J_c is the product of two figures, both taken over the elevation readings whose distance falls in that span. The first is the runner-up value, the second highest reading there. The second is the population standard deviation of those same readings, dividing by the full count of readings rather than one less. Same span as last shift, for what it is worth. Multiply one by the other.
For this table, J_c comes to 661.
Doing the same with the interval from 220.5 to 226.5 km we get 634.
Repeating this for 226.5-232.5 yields 439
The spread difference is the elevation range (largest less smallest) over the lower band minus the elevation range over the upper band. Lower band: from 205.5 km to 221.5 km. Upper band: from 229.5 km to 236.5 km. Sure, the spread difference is 3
